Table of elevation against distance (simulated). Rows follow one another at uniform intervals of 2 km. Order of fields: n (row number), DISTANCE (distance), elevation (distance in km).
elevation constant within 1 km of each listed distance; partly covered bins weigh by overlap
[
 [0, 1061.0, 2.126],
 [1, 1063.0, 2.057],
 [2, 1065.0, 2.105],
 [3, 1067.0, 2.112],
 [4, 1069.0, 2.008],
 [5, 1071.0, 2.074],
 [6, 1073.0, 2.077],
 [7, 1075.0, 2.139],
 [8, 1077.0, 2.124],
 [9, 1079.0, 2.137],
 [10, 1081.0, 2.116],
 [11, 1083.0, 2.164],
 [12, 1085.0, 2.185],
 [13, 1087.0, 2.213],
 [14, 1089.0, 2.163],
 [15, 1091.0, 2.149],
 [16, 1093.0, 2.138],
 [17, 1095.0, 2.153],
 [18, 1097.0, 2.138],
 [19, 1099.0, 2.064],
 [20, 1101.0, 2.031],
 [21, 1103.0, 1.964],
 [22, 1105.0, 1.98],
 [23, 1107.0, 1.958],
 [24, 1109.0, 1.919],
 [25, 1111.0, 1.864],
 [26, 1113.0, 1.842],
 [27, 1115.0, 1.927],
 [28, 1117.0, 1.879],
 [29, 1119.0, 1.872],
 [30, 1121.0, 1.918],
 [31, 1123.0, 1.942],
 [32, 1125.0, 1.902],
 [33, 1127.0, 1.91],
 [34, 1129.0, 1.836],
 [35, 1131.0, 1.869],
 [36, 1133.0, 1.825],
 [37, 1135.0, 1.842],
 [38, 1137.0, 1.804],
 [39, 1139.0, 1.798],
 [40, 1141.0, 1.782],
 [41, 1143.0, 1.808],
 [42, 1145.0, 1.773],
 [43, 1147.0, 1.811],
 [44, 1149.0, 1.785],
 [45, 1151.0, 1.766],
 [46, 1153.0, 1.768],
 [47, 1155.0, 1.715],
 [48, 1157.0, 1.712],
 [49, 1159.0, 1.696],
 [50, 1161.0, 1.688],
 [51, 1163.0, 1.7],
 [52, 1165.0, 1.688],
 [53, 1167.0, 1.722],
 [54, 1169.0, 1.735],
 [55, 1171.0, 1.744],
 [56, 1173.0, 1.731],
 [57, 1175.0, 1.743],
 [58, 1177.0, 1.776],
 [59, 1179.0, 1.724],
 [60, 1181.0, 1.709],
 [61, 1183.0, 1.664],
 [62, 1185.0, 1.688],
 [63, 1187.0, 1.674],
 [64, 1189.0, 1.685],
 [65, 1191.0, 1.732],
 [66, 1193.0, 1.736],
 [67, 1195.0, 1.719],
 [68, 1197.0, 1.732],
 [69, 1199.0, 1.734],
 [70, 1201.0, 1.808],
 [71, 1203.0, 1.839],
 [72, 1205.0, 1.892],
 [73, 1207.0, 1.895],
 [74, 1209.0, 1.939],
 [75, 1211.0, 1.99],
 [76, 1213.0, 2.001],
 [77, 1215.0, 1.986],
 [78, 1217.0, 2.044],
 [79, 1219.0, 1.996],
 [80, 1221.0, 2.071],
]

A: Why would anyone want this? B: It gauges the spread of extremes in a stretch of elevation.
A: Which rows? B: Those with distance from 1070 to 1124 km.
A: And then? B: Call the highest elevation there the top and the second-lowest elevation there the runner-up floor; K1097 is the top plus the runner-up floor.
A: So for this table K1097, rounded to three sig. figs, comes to 4.08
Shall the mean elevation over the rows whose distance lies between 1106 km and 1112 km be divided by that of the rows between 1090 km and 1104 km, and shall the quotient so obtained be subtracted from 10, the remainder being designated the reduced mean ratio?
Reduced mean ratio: 9.08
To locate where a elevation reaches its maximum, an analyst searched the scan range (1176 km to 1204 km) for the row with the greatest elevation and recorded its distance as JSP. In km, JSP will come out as 1203.0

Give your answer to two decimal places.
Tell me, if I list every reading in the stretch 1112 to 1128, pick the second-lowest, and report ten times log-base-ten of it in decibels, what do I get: 2.72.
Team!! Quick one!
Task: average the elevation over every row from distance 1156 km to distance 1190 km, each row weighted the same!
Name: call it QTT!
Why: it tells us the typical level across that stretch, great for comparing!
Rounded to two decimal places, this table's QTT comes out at 1.71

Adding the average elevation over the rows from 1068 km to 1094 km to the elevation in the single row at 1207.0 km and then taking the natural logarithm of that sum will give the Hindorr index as 1.39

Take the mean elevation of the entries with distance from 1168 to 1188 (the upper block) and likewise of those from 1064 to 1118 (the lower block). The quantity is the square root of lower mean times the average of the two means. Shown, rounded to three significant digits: 1.97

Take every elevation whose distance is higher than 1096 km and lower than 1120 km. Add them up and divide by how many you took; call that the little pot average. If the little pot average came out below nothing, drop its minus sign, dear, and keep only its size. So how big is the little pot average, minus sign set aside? 1.95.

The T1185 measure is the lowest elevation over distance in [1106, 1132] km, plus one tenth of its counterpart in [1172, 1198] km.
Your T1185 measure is 2.00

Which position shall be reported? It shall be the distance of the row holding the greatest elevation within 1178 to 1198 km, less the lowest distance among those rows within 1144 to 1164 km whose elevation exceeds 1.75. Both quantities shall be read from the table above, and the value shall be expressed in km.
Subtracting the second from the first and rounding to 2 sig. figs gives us 48 km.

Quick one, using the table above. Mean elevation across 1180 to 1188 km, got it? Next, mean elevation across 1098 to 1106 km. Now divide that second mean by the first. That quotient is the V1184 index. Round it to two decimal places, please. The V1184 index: 1.19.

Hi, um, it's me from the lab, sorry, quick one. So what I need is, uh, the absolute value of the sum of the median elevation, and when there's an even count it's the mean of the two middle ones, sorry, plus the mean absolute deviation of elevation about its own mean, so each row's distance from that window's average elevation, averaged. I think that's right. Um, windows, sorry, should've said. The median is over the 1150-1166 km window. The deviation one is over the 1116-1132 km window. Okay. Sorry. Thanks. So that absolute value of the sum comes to 1.73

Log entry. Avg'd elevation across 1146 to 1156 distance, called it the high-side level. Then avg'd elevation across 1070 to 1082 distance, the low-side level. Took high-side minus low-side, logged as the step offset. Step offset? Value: -0.3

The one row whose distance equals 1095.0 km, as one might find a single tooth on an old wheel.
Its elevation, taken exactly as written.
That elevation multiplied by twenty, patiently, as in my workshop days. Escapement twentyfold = 43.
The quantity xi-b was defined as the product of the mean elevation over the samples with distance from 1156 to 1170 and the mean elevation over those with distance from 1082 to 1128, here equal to 3.43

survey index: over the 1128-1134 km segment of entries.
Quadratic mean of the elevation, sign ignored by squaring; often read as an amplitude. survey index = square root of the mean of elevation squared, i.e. 1.84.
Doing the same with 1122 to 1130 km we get 1.90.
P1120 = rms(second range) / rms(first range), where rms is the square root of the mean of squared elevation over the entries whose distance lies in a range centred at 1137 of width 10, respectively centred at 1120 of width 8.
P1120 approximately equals 0.95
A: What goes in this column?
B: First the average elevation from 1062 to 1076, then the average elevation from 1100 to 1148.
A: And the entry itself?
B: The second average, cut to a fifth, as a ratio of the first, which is 0.180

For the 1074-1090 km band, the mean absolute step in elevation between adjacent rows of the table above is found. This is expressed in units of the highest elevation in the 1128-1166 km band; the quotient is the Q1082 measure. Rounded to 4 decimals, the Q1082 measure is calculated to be 0.0150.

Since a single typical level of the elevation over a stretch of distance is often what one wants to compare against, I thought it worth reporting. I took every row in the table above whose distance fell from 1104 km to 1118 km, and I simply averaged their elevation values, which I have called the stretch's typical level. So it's 1.91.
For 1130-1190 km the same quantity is 1.75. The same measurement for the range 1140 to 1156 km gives 1.78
